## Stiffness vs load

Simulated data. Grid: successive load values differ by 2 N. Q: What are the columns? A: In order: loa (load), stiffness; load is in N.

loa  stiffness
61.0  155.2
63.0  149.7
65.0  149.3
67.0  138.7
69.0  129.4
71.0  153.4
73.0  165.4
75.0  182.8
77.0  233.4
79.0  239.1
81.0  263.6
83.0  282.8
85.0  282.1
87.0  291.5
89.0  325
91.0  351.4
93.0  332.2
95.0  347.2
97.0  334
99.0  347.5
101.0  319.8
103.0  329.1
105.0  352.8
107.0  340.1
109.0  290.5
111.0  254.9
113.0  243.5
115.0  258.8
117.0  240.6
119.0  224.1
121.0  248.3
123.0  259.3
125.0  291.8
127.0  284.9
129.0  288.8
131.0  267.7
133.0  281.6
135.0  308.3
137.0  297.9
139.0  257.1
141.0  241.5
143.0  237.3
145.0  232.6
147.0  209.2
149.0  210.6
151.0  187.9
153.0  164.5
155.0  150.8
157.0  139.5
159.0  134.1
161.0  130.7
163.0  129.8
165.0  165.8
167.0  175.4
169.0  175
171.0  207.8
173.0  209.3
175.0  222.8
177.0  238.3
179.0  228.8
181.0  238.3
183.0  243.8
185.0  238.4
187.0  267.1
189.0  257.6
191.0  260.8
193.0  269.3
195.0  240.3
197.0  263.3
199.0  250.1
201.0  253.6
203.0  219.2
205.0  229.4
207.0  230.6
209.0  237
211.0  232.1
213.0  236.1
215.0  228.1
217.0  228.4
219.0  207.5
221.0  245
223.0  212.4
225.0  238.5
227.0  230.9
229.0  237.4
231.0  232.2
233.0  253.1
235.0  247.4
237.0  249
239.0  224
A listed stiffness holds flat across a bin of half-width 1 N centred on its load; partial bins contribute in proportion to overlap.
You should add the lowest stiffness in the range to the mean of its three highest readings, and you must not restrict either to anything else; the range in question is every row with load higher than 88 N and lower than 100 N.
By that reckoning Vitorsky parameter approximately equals 674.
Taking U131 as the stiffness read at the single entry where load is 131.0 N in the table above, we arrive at 267.7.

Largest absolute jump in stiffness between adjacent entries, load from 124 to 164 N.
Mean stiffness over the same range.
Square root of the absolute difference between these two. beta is 13.5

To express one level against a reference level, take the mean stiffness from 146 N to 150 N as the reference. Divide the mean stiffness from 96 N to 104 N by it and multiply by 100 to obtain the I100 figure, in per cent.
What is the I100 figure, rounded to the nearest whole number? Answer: 158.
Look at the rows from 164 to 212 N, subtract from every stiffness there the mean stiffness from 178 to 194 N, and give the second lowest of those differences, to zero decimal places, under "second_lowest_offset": -76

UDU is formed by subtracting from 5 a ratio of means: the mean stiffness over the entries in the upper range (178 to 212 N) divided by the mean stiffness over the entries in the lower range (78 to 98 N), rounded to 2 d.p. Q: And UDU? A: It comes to 4.20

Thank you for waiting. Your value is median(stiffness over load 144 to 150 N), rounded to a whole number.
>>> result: 211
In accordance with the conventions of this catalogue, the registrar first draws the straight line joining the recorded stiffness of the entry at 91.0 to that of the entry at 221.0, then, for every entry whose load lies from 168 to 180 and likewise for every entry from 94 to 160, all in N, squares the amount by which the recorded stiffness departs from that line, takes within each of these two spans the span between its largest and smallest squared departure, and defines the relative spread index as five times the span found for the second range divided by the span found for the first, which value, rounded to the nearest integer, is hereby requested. 12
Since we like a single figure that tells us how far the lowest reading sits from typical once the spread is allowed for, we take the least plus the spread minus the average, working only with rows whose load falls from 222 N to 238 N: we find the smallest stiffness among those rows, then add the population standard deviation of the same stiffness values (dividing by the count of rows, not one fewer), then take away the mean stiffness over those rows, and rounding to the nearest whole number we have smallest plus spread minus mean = -13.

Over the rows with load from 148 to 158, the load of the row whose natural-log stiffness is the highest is 149.0 N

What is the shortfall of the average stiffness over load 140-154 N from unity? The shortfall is -211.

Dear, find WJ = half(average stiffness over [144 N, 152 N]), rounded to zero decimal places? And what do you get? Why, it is 105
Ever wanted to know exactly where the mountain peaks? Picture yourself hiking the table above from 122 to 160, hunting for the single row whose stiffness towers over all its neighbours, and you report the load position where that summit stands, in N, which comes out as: 135.0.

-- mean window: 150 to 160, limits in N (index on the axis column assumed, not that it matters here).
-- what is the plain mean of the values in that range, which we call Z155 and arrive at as 155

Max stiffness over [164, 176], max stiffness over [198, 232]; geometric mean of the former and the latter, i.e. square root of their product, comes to 238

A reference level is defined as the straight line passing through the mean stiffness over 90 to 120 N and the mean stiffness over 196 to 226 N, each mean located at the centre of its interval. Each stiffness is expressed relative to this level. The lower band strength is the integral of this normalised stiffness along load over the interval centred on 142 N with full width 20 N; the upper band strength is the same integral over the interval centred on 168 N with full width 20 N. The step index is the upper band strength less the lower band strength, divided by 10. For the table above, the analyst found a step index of -0.4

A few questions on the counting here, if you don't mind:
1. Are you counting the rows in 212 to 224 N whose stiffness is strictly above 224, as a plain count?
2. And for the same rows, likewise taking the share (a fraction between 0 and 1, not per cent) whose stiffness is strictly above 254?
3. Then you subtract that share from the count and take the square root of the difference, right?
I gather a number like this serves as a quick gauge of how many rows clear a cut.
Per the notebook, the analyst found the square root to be 2.0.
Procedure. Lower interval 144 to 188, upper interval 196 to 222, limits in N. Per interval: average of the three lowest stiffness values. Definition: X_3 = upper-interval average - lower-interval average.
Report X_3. 87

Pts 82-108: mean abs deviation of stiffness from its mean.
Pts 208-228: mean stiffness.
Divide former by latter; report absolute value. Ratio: 0.086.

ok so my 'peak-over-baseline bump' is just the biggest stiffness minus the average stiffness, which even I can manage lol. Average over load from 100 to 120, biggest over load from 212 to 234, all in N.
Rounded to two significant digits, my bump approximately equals -32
